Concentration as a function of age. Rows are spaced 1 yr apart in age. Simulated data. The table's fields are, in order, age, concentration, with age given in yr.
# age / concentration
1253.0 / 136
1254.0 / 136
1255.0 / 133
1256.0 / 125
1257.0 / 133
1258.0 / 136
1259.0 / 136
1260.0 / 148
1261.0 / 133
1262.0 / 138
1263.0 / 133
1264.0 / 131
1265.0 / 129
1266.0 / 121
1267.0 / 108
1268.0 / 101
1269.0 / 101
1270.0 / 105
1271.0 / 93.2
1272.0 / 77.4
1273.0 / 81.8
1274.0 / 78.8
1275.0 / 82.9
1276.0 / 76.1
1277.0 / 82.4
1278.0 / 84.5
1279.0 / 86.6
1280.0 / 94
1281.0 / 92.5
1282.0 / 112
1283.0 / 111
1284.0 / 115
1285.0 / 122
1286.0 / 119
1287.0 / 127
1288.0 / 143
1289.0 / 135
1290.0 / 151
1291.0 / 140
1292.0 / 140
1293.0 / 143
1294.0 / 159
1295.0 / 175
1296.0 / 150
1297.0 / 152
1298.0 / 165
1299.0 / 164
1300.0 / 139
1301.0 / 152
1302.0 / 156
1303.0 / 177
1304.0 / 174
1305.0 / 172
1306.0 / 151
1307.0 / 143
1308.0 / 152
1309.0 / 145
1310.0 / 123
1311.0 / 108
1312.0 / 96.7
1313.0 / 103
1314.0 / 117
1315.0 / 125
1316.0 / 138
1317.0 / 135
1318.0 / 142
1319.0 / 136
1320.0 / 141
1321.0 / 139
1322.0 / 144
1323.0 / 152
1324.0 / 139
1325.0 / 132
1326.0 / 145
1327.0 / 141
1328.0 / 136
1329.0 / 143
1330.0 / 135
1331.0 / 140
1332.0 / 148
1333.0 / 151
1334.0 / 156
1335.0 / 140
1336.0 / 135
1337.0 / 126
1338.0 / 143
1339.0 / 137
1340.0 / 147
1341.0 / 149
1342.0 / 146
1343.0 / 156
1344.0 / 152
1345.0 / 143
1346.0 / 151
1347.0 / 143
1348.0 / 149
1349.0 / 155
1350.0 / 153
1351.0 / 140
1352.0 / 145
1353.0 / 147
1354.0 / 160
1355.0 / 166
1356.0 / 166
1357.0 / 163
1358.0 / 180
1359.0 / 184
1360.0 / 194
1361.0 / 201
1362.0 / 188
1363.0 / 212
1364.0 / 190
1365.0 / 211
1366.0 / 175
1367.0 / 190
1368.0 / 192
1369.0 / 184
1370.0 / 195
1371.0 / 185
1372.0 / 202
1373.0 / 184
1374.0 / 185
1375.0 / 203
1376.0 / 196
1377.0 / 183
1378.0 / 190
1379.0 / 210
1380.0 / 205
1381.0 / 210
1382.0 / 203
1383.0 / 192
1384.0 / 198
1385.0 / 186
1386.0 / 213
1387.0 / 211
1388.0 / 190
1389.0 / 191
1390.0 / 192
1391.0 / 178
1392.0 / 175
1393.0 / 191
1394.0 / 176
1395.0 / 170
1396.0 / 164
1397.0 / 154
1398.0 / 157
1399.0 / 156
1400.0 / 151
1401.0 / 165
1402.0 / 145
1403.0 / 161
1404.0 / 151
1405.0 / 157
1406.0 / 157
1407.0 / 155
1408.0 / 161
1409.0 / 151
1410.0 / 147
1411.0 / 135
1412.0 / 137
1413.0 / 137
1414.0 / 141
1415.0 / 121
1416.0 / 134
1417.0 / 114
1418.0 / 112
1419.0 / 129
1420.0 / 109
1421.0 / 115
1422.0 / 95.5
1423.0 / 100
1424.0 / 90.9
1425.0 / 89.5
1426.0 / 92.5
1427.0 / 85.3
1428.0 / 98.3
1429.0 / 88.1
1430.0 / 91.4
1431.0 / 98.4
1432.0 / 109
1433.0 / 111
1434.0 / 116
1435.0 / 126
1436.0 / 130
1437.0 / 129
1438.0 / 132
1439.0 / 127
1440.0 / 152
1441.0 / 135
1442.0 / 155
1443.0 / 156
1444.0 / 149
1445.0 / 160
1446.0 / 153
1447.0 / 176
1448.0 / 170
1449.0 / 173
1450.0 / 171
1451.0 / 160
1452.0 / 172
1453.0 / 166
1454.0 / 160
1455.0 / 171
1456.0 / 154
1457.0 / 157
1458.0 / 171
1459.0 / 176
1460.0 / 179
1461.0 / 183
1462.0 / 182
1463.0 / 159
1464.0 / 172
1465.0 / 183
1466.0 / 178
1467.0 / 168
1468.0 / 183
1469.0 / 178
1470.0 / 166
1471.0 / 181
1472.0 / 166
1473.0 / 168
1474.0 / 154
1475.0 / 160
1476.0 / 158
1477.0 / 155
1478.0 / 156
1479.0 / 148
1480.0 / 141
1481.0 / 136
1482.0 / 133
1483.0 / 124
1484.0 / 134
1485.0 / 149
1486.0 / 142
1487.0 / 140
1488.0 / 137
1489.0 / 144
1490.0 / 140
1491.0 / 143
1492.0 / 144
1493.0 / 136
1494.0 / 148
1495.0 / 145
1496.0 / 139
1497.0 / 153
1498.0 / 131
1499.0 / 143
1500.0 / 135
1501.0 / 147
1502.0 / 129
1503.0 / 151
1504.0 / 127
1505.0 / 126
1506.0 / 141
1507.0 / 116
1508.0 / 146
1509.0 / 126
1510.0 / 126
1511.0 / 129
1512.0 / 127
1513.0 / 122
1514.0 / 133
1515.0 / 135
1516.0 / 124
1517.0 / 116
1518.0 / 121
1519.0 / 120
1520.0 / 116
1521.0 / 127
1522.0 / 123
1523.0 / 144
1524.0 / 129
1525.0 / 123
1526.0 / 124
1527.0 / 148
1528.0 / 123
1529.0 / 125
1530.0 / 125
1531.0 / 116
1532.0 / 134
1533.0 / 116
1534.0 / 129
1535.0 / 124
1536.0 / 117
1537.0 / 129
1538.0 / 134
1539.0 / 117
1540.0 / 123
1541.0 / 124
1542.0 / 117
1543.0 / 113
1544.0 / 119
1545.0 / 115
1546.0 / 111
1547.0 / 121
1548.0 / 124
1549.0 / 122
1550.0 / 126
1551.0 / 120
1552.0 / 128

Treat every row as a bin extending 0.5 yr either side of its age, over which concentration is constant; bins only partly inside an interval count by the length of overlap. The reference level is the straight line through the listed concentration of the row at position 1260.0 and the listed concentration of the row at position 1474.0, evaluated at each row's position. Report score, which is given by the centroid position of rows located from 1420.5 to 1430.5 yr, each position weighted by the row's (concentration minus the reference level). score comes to 1425.8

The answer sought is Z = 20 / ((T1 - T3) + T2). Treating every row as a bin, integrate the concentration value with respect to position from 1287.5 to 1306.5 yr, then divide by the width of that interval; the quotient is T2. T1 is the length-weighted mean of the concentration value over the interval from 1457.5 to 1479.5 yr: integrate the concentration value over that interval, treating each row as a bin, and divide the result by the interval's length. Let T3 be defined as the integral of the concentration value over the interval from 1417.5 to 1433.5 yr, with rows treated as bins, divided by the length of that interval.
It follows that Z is 0.090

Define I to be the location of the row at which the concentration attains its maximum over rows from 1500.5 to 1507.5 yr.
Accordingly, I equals 1503.0 yr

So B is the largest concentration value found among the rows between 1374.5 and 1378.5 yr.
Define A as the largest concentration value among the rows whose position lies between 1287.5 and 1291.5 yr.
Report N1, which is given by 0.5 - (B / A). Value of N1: -0.8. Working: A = 151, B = 203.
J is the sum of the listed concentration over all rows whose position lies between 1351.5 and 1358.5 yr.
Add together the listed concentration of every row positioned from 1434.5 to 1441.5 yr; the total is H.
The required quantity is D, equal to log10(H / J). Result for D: -0.08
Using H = 931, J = 1127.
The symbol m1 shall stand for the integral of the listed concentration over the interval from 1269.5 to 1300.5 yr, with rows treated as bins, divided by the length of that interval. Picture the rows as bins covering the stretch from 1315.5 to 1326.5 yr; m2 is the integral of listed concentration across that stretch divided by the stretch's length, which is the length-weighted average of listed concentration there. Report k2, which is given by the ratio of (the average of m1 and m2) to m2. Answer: 0.93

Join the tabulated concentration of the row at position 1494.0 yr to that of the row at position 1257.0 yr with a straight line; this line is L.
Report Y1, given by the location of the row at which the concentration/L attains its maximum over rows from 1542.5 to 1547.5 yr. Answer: 1547.0 yr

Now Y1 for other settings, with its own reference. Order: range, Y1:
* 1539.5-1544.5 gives 1541.0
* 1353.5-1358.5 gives 1358.0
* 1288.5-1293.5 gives 1290.0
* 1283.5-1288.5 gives 1288.0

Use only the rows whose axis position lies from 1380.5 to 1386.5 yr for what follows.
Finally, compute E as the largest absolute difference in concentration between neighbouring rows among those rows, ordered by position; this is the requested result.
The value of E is 27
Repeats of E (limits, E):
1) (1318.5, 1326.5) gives 13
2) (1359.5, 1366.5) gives 36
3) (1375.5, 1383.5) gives 20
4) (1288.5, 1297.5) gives 25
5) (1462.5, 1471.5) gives 15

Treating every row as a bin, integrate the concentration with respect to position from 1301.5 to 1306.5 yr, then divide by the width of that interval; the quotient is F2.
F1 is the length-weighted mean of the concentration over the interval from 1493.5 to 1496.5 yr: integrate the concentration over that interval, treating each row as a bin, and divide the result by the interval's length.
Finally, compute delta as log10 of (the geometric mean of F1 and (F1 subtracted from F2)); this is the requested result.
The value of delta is 1.75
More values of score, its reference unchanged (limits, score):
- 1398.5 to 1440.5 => 1426.6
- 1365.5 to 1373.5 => 1369.7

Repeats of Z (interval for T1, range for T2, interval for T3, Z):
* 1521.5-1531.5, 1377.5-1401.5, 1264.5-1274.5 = 0.094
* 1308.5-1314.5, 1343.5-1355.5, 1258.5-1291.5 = 0.130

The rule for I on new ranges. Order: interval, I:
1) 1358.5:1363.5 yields 1363.0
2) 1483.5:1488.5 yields 1485.0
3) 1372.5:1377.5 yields 1375.0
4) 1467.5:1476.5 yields 1468.0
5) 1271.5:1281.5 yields 1280.0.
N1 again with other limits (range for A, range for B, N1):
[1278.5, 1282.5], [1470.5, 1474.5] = -1.1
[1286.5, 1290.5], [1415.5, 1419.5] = -0.4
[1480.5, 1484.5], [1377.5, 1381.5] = -1.0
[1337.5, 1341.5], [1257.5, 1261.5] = -0.5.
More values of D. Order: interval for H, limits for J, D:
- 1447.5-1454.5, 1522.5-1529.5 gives 0.11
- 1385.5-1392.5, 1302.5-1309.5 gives 0.08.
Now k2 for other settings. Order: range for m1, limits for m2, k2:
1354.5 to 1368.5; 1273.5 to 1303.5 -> 1.23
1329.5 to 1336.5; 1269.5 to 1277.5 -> 1.35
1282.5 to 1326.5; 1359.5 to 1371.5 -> 0.86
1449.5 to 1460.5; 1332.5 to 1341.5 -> 1.09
